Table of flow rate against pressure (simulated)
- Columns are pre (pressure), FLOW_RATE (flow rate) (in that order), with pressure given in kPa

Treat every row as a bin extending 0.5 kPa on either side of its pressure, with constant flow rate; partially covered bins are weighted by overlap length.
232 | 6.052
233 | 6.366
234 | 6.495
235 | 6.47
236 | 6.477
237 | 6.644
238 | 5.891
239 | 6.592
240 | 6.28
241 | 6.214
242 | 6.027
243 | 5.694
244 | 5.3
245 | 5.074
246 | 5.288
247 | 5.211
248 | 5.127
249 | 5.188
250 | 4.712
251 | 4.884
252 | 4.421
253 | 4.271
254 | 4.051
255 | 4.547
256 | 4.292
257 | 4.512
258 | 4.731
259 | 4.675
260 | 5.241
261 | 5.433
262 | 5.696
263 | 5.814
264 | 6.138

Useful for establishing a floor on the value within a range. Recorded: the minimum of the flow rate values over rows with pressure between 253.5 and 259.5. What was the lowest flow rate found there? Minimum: 4.051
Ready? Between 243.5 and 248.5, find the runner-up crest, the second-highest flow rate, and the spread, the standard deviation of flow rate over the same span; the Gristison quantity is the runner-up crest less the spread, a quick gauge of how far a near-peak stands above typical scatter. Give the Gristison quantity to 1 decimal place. 5.2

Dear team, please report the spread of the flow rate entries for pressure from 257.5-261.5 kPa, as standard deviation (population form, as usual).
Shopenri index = 0.32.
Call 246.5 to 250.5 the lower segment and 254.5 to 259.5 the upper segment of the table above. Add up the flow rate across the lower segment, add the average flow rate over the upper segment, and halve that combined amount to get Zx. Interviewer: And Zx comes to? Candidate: 12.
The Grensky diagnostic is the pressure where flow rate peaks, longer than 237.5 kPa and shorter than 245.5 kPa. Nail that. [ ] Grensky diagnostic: 239 kPa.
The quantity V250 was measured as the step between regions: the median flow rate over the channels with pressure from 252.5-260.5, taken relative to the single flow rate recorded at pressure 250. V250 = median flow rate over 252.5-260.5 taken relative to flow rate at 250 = -0.2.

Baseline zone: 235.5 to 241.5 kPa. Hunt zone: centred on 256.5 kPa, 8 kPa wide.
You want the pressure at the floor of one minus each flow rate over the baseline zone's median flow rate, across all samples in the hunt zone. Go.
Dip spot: 260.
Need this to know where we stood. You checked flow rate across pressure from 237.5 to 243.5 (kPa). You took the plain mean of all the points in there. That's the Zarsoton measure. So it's 6.12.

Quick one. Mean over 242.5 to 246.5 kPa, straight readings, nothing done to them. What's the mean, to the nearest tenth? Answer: 5.3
